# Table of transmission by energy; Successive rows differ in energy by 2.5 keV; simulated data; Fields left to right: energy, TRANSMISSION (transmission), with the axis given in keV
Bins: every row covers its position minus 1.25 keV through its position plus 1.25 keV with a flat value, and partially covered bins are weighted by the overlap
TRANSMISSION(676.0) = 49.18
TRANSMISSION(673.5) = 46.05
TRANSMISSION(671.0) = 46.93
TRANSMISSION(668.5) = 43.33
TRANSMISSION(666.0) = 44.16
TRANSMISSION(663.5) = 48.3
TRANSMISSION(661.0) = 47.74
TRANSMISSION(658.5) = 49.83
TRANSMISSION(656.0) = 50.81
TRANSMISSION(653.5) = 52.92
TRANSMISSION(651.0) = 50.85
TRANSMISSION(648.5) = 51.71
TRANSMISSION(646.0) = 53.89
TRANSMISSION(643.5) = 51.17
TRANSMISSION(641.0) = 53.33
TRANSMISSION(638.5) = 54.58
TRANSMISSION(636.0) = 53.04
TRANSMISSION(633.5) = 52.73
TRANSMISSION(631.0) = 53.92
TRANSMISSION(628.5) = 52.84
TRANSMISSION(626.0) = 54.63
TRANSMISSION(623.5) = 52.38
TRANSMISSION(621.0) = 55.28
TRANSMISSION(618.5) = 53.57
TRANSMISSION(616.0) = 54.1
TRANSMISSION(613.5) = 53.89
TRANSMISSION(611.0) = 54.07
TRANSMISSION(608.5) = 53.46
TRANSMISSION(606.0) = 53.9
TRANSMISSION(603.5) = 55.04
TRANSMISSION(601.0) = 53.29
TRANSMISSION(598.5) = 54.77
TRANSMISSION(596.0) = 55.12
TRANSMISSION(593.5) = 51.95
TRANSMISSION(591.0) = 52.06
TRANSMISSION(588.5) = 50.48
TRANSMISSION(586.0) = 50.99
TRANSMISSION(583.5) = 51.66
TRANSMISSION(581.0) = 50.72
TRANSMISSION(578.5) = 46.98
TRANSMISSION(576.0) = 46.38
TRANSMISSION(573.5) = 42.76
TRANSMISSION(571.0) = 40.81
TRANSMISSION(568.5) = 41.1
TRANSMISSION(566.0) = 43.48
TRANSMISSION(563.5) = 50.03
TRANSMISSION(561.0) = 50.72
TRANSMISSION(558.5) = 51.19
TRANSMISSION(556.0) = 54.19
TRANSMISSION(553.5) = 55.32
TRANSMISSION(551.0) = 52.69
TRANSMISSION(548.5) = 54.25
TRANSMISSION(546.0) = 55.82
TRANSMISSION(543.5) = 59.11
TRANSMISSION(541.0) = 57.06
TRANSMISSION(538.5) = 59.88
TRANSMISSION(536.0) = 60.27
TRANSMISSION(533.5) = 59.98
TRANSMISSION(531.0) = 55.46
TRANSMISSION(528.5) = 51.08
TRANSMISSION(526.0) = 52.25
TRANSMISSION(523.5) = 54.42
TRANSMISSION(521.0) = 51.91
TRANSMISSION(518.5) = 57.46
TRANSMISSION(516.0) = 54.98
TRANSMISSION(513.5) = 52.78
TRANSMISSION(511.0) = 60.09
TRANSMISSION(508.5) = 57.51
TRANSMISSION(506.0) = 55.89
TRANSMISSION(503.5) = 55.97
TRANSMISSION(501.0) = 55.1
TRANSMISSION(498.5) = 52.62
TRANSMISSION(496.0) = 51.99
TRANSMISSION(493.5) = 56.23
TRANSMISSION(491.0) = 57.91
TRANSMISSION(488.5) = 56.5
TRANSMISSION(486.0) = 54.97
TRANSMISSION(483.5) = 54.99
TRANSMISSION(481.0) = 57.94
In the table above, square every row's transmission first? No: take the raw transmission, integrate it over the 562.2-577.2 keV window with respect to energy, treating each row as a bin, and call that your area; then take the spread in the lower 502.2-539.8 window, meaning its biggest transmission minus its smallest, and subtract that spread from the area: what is 652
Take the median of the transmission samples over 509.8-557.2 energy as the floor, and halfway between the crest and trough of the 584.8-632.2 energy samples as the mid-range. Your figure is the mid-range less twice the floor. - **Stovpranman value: -58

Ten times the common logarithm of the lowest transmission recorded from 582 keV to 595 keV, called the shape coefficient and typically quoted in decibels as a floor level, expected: 17.03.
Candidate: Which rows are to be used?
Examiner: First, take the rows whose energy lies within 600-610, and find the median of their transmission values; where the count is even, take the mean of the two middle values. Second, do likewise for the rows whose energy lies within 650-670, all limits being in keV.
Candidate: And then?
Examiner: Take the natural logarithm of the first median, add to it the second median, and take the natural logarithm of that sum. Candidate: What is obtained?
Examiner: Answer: 3.971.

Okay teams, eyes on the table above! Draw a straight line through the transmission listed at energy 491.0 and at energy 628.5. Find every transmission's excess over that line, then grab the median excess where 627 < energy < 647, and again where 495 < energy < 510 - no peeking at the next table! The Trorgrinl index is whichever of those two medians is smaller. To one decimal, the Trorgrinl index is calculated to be -2.0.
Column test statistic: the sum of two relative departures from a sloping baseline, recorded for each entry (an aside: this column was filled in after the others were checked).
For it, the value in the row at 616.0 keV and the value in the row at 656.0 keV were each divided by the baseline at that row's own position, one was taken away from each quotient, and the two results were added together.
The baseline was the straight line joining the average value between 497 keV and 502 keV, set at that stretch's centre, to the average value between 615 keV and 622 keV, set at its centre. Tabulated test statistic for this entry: -0.07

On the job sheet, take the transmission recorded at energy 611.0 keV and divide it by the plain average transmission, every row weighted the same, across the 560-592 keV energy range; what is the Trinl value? 1.14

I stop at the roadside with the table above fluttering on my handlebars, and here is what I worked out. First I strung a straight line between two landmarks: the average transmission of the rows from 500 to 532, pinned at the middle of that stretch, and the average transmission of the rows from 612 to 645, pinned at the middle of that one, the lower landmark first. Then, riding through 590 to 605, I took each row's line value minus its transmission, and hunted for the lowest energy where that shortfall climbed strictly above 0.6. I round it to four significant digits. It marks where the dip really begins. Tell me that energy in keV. 591.0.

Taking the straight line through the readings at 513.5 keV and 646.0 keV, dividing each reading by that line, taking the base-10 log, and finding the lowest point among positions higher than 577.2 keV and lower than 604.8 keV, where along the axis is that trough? 578.5 keV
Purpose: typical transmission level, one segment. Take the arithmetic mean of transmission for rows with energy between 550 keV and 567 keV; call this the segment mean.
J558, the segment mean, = 51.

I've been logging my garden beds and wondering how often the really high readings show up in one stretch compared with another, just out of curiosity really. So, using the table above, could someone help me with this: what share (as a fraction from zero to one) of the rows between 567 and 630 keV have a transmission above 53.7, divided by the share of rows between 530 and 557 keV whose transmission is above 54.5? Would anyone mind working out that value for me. 0.5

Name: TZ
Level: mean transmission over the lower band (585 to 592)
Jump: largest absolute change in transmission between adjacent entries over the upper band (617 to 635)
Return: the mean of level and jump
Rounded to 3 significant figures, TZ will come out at 27.0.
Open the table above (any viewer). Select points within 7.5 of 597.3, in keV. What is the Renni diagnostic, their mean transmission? 53.7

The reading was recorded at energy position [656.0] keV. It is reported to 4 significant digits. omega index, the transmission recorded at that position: 50.81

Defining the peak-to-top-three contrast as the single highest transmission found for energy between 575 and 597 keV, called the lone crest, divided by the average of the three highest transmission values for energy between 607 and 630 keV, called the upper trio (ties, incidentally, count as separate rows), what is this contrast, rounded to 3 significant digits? 1.01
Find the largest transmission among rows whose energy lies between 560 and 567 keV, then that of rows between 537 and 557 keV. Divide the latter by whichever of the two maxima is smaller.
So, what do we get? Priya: 1.18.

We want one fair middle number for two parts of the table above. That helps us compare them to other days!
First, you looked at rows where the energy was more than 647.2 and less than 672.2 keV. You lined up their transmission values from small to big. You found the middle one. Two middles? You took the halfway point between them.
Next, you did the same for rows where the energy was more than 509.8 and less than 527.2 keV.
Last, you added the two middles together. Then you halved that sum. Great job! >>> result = 51.7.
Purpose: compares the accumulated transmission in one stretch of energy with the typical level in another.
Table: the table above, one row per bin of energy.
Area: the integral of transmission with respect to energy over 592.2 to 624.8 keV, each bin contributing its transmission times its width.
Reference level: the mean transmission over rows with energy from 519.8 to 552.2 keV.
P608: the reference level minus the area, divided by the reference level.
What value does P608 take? -30.5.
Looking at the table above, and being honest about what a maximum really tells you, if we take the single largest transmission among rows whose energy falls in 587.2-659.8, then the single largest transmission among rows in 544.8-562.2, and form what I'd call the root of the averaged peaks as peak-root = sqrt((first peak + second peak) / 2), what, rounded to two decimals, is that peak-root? 7.45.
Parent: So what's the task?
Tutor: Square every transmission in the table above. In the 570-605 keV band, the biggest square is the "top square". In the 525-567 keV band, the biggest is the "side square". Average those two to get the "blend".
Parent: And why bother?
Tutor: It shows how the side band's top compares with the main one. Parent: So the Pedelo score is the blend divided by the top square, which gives 1.10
